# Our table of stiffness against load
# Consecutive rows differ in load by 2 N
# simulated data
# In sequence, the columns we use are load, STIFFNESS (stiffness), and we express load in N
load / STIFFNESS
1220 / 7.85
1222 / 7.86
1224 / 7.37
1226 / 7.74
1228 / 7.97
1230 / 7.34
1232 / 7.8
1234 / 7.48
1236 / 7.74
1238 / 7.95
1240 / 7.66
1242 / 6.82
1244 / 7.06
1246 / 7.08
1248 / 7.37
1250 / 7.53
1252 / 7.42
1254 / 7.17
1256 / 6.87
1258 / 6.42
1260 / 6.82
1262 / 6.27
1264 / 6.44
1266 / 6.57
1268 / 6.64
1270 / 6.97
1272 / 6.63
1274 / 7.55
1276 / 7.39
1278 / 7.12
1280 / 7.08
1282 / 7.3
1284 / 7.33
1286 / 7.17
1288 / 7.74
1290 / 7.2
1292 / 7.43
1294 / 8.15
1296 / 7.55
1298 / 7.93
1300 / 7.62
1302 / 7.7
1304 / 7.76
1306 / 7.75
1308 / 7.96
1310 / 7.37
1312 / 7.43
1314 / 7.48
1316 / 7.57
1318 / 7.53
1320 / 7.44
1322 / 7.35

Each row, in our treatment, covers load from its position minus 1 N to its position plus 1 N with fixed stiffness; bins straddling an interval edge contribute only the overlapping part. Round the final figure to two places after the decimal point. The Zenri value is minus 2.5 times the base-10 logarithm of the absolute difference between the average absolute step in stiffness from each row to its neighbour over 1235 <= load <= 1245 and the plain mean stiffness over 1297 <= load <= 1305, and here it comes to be -2.17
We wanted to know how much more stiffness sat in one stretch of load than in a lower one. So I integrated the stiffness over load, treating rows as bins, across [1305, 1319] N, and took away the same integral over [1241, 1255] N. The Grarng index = 5.3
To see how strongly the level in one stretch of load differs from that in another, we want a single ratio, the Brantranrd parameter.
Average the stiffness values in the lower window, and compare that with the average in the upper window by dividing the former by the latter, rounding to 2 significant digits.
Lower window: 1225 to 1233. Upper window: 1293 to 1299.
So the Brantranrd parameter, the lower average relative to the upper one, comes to 0.98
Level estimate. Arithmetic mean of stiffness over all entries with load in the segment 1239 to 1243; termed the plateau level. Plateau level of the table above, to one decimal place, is 7.2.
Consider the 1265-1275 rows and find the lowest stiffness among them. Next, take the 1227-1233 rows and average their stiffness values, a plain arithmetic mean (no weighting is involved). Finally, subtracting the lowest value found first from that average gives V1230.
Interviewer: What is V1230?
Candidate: 1.1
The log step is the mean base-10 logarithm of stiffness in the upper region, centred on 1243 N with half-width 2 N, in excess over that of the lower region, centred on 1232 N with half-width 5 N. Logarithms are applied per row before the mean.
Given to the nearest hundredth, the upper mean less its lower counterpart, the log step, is -0.04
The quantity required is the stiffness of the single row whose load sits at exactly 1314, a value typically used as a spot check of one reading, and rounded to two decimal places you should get 7.48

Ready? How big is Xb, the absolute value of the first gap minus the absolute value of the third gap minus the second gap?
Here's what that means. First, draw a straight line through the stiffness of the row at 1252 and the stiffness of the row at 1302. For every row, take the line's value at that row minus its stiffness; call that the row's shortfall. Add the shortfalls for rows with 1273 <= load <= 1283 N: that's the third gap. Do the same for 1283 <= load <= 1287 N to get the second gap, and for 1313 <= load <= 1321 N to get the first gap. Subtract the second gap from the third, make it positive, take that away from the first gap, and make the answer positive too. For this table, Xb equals 0.44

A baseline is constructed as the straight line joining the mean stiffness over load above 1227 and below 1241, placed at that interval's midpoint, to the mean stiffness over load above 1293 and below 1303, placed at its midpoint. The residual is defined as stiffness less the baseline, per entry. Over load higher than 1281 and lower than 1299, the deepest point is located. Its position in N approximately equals 1286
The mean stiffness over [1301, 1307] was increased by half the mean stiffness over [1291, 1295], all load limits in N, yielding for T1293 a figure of 11.6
